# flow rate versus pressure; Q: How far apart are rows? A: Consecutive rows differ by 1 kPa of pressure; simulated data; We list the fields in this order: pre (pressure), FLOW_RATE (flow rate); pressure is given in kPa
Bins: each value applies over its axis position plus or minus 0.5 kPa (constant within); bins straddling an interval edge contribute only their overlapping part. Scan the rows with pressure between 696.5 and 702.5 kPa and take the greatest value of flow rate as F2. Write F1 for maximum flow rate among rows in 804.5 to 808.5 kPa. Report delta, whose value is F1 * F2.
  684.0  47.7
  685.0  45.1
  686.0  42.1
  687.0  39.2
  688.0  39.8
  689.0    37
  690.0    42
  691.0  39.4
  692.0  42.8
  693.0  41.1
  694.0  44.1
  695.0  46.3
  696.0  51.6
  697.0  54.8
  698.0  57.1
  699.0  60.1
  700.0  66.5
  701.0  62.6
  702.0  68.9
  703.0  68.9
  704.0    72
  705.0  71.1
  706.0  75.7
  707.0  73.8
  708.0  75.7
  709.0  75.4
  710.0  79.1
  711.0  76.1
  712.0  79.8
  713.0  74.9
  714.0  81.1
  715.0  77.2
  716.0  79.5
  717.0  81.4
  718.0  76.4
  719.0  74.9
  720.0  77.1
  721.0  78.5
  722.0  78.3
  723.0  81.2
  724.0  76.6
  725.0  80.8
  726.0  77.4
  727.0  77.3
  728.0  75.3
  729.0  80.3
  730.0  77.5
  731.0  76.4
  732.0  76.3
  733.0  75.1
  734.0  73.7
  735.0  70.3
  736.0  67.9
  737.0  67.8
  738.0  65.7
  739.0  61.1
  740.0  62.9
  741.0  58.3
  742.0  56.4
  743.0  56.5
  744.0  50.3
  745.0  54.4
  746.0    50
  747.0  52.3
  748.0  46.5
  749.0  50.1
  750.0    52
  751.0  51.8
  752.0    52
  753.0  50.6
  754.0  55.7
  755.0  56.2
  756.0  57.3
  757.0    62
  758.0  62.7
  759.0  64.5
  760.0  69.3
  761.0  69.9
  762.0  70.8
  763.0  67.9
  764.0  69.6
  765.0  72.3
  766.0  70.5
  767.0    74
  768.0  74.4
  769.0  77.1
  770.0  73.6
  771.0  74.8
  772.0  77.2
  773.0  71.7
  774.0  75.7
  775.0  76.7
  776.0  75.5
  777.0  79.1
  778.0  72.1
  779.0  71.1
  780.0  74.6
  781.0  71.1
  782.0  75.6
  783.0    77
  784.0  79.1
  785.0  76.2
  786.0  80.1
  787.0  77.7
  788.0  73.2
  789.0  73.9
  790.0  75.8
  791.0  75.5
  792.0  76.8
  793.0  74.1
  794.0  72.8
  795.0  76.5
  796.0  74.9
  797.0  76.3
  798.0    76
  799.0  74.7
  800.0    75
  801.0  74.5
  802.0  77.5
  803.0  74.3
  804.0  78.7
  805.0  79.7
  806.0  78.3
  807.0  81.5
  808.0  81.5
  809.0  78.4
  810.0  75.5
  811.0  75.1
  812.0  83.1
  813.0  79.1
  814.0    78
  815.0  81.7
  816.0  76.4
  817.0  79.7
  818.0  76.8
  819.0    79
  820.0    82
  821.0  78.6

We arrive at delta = 5615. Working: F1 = 81.5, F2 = 68.9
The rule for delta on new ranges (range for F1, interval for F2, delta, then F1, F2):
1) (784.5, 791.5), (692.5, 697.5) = 4389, 80.1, 54.8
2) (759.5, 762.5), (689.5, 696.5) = 3653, 70.8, 51.6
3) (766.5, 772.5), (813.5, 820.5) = 6330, 77.2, 82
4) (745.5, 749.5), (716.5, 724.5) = 4257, 52.3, 81.4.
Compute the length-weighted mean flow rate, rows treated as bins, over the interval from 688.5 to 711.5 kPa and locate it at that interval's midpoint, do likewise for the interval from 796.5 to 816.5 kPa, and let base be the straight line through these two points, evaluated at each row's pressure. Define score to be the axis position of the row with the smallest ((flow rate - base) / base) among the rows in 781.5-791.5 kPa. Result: 788.0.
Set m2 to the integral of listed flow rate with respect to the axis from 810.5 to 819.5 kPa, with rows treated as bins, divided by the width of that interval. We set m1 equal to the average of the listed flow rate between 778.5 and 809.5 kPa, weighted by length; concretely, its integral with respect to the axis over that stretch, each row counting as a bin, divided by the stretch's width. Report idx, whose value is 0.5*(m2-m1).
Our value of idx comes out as 1.3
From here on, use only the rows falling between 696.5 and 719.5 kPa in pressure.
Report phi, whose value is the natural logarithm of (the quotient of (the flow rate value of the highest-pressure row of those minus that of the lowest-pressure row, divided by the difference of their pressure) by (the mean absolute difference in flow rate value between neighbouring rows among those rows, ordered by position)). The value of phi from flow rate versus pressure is -1.26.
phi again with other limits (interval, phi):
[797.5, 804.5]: -1.55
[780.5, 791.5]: -1.72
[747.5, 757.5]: -0.19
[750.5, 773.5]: -0.92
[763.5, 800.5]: -2.78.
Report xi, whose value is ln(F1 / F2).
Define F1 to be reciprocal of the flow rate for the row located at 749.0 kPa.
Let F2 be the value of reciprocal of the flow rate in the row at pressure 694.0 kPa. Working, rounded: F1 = 0.0200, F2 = 0.0227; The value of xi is -0.13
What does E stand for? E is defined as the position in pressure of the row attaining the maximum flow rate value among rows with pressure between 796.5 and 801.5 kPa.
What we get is 797.0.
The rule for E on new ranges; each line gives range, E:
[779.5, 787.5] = 786.0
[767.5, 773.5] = 772.0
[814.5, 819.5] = 815.0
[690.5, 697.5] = 697.0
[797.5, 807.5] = 807.0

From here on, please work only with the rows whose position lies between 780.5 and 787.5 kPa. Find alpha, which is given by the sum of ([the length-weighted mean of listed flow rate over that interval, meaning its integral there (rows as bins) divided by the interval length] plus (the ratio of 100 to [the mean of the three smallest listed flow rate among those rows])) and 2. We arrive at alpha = 80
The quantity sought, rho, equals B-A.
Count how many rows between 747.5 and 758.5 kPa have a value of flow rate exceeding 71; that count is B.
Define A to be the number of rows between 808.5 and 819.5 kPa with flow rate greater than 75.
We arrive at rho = -11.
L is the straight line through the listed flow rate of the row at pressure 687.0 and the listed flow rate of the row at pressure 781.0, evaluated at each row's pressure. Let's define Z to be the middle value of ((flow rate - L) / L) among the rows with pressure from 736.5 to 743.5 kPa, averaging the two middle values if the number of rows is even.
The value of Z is 0.075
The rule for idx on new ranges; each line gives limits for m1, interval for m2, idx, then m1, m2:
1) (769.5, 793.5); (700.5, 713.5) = -1.0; 75.3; 73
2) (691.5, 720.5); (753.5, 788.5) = 1.9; 67.8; 72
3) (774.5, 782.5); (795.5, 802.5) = 0.5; 74.5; 76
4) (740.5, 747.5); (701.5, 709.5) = 9.3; 54.0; 73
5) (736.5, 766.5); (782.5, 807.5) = 8.4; 59.6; 76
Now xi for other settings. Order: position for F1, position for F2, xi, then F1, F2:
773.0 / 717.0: 0.13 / 0.0139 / 0.0123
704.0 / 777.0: 0.09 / 0.0139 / 0.0126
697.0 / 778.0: 0.27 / 0.0182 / 0.0139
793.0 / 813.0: 0.07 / 0.0135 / 0.0126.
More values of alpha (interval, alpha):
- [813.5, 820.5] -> 82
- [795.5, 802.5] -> 79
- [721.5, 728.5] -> 81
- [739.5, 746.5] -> 59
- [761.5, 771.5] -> 76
